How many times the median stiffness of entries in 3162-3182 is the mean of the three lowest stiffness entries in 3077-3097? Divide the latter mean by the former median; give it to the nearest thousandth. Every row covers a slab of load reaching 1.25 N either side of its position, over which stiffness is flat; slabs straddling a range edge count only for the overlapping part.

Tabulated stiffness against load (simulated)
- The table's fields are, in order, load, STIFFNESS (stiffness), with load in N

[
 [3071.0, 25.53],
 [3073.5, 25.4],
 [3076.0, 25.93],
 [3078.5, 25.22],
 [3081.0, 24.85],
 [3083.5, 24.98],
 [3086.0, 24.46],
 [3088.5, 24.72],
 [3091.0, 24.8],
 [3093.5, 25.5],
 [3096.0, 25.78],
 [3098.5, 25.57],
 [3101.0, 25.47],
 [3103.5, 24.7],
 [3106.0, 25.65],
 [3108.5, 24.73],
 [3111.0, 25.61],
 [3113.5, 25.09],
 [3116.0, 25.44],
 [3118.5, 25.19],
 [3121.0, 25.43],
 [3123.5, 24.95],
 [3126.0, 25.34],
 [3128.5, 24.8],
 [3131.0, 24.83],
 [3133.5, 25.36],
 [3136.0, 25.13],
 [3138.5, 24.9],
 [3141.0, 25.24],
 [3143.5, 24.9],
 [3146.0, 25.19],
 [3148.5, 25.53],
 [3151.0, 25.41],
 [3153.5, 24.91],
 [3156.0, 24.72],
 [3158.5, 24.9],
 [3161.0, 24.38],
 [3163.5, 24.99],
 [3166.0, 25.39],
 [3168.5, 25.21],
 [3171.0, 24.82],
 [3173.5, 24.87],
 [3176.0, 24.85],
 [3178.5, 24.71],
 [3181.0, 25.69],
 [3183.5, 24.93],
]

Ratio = 0.989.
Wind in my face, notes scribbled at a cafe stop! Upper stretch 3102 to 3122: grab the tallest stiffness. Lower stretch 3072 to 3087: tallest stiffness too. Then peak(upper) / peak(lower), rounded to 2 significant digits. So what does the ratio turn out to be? 0.99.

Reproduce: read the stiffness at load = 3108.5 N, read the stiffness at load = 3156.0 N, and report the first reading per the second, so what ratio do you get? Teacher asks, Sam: 1.000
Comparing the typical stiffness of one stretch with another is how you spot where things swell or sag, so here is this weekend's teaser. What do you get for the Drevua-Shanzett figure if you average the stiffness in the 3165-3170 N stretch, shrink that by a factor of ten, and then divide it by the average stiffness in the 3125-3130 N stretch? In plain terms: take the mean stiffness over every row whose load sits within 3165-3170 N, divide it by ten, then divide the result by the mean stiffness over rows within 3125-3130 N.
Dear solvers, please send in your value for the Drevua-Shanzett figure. 0.101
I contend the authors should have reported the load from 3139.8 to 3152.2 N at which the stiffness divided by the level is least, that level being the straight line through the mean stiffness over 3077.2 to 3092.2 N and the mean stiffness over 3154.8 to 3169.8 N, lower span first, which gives 3143.5 N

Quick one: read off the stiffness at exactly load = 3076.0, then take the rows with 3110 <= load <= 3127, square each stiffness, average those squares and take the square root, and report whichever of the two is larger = 25.9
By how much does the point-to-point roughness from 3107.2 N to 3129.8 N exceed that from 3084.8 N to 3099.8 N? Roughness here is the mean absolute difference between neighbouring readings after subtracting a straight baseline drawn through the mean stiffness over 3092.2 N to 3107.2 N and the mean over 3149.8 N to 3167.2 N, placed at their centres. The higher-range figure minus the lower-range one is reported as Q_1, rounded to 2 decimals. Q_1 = 0.14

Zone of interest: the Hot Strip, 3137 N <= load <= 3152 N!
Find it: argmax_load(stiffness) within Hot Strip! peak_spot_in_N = 3148.5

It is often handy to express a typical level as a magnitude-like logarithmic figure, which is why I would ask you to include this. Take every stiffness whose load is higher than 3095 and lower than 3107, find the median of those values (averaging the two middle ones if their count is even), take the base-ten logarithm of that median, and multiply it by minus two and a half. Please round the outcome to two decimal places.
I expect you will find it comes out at -3.52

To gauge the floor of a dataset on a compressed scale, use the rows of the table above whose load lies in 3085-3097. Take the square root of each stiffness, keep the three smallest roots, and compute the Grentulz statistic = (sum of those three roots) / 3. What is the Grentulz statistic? 4.97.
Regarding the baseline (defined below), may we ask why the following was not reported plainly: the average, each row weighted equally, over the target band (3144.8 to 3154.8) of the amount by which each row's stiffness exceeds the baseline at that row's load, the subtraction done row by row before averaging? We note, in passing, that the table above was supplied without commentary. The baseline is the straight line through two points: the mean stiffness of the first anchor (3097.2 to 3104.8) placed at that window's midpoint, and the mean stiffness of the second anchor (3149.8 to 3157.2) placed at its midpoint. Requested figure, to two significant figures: 0.23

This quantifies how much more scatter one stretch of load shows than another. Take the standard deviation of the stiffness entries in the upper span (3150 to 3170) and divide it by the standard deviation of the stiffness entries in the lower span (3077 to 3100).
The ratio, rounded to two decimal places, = 0.78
